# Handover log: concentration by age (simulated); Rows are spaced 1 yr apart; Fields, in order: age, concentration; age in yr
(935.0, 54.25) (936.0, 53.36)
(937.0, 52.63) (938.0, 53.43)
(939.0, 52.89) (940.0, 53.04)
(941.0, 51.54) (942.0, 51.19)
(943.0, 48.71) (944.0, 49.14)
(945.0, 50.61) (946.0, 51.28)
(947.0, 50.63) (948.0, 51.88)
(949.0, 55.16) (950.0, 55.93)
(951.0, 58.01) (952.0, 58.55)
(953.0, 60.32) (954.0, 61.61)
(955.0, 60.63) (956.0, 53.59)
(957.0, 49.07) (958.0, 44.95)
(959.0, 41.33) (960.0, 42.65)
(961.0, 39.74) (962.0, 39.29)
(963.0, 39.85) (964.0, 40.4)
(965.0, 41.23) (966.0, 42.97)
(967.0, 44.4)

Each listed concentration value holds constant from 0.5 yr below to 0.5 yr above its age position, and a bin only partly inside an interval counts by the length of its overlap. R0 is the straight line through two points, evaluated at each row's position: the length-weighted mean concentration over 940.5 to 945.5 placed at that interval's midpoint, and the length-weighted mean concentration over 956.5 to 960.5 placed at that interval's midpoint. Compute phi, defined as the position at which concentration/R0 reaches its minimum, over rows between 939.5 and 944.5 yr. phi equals 943.0 yr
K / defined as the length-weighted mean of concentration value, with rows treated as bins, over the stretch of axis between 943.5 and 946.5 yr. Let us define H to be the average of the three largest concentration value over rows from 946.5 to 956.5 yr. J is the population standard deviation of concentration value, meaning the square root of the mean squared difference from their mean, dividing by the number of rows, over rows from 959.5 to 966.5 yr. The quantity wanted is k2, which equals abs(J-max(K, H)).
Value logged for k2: 60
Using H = 61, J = 1.3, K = 50.3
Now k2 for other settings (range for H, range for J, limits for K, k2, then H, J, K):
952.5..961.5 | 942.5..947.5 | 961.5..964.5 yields 60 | 61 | 1.0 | 39.8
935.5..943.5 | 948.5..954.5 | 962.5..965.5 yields 51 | 53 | 2.3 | 40.5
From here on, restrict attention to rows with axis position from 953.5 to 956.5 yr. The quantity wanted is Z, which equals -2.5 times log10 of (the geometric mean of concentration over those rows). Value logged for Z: -4.42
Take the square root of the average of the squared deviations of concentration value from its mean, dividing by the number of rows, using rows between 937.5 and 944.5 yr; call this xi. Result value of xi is 1.75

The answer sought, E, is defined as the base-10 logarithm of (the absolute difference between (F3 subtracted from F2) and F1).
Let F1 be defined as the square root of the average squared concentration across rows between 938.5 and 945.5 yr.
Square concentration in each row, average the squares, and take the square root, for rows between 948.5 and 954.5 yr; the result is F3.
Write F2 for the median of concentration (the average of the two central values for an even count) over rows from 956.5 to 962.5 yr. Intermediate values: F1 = 51.0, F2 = 42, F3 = 58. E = 1.83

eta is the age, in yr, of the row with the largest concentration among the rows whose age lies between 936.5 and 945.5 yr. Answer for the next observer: 938.0 yr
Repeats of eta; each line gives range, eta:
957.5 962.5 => 958.0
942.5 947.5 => 946.0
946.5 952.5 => 952.0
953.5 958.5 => 954.0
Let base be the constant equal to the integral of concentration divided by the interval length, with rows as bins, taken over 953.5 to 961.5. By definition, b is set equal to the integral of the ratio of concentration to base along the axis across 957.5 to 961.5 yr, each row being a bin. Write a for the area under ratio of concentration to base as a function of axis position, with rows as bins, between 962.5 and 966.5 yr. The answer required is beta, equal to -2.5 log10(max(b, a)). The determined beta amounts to -1.34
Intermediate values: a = 3.34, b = 3.4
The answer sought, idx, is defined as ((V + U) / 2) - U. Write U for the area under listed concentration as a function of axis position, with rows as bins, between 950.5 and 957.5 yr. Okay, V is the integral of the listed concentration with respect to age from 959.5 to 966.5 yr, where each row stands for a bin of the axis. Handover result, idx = -58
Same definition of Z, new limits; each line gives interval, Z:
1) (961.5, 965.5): -4.01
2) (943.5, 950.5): -4.29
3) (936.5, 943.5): -4.29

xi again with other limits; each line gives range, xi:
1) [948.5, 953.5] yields 1.86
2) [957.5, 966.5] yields 1.74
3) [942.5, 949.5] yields 1.97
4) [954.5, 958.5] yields 5.82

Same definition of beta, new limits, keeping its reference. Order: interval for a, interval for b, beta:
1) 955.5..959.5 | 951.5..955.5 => -1.73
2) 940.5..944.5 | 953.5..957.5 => -1.65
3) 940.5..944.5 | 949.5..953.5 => -1.69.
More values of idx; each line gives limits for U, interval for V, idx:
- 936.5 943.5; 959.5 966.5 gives -39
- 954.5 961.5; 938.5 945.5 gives 13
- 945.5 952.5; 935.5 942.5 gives -7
